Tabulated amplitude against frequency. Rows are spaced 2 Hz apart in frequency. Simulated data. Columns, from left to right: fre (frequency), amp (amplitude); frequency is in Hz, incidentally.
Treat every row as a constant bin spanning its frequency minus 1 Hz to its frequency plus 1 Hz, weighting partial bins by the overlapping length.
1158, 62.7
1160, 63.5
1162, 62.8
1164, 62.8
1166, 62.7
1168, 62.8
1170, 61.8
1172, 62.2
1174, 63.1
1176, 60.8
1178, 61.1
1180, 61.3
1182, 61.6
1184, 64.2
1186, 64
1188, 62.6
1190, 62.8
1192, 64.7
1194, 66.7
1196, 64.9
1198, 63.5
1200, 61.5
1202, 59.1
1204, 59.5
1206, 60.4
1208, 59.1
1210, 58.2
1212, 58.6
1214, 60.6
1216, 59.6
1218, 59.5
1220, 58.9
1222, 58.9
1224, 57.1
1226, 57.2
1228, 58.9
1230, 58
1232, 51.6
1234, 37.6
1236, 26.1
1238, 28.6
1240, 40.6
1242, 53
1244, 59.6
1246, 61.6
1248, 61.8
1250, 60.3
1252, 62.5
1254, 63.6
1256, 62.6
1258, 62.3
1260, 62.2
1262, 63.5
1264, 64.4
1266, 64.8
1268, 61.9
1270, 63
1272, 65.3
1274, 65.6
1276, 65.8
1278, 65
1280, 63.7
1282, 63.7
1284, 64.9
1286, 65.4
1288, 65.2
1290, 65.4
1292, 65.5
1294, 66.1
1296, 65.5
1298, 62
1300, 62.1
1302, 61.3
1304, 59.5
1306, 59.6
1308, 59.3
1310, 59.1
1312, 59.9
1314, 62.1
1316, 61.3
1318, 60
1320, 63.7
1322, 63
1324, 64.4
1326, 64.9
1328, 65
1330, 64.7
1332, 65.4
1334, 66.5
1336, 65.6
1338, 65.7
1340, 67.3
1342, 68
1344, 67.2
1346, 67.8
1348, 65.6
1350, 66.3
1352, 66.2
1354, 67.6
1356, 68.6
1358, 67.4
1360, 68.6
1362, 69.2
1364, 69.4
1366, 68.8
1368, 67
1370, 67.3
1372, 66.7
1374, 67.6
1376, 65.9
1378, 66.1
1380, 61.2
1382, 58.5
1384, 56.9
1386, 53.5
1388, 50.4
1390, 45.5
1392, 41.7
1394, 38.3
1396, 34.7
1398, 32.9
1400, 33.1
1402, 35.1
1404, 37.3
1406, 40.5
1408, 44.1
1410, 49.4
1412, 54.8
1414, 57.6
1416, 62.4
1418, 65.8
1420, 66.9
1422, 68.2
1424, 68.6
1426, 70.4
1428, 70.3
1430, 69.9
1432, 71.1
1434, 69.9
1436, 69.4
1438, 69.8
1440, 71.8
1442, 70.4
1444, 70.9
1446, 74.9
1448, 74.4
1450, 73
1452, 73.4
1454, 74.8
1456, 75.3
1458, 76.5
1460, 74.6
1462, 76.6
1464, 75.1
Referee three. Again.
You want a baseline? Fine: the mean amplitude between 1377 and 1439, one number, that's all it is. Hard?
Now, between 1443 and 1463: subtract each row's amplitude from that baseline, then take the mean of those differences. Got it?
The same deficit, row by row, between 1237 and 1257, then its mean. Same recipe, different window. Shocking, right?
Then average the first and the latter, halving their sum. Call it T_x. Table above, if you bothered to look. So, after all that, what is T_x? -9.6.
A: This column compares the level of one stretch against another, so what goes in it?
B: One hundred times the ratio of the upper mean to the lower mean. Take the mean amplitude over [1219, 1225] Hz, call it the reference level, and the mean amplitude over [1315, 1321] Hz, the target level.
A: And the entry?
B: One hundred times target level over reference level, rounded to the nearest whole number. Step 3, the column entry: 106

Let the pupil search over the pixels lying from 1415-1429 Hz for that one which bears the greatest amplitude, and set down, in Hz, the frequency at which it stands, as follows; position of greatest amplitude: 1426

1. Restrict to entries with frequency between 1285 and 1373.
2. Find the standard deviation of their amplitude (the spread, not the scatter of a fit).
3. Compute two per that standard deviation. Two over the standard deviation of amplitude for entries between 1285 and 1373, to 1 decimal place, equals 0.7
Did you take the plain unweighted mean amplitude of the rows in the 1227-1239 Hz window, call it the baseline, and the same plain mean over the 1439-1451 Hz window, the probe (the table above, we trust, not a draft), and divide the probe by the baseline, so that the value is 1.7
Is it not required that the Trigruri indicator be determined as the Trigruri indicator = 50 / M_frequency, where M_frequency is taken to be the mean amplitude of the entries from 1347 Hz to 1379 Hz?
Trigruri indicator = 0.74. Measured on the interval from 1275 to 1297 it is 0.77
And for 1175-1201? 0.79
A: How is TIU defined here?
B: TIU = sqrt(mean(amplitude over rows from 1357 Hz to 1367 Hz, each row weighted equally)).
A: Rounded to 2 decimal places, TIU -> 8.29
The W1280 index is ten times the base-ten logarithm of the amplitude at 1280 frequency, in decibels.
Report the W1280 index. 18.0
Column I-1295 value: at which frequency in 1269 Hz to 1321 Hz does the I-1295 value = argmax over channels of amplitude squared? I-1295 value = 1294 Hz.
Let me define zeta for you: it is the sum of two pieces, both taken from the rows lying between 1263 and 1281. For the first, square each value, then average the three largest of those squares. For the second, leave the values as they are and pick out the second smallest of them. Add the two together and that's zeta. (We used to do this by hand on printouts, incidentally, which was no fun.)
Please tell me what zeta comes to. 4362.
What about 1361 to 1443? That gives 5089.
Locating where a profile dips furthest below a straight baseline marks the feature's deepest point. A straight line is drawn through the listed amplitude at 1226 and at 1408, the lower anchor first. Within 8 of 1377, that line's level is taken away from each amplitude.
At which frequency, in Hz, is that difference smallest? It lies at 1384 Hz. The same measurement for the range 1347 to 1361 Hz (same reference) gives 1348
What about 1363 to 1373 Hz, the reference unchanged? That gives 1372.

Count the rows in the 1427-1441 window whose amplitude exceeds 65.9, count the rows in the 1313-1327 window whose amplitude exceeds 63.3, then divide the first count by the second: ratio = 2.3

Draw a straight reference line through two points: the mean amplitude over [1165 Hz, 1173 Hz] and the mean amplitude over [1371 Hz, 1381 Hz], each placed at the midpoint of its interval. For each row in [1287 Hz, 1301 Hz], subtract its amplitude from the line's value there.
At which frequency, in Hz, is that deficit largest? 1298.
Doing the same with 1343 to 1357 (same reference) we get 1348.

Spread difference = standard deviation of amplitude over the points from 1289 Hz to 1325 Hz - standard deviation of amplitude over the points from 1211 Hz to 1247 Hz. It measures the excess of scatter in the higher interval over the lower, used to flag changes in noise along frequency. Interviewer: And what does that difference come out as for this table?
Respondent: -9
